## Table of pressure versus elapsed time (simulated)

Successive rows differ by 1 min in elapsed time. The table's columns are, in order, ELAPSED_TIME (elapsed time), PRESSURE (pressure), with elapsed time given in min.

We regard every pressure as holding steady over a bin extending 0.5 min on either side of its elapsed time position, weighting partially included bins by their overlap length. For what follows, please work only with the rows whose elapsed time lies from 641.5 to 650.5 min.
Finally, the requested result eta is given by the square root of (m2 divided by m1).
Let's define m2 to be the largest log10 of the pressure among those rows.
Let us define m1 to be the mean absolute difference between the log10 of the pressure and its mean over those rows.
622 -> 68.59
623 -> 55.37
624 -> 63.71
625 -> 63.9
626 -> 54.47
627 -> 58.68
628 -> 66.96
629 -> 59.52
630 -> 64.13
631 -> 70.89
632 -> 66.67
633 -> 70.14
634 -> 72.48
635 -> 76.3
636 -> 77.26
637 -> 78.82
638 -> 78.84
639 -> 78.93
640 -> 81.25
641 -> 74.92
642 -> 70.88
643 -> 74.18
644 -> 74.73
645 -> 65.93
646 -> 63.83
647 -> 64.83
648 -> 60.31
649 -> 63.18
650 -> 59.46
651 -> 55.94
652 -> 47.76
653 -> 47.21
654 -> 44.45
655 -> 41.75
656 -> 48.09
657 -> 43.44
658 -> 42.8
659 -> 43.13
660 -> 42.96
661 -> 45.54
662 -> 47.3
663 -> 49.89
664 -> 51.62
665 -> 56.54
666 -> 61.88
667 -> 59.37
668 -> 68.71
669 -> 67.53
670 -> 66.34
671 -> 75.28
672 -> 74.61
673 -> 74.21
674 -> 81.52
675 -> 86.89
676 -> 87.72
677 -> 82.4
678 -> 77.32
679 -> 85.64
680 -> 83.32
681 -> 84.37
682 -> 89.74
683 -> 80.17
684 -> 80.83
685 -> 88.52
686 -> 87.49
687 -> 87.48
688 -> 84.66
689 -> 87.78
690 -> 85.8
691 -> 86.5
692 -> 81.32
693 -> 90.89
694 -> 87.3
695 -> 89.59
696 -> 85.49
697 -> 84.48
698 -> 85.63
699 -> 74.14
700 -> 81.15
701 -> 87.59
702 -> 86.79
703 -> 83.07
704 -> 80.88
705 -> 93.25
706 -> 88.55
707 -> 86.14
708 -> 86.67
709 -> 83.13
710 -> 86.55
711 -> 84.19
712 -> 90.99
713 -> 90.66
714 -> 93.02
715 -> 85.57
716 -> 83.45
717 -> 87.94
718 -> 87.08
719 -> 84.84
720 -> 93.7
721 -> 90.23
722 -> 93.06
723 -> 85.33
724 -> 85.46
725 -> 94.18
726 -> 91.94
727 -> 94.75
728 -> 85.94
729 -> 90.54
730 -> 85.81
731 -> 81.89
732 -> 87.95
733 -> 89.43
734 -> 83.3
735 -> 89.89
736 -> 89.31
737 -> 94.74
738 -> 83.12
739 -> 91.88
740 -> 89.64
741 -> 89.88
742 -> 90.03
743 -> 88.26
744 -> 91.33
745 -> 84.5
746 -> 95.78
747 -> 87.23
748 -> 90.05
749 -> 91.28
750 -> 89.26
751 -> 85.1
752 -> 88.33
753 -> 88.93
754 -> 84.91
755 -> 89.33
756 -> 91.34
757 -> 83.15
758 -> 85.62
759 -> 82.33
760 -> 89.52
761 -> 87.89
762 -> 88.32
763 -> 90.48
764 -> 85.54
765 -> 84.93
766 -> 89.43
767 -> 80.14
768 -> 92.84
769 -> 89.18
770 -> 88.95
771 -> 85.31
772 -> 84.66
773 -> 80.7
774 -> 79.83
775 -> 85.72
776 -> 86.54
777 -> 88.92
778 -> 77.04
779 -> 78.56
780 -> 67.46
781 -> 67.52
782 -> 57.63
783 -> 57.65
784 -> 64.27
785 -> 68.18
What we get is 8.0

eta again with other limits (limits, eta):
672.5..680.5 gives 10.1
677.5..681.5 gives 11.6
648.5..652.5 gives 7.0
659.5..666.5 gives 6.5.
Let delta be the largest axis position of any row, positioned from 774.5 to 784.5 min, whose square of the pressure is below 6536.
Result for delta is 784 min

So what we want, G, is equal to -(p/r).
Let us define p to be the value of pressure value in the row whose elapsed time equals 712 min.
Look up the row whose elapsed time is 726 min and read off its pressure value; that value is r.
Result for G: -0.99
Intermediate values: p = 90.99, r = 91.94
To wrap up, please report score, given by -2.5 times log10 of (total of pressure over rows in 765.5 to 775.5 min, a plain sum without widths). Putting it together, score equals -7.33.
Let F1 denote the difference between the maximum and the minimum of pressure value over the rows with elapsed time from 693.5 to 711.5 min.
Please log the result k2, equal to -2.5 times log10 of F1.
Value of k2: -3.2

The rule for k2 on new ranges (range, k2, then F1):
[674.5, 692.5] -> -2.7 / 12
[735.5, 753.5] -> -2.8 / 13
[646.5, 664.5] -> -3.4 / 23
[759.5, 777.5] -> -2.8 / 13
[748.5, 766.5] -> -2.4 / 9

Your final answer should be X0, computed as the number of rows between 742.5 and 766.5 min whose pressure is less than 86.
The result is 8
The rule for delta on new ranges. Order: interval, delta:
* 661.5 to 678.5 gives 678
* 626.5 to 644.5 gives 644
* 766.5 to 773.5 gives 773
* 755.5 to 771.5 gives 767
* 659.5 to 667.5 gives 667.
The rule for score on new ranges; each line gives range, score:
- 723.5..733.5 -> -7.37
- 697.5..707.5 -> -7.32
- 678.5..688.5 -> -7.33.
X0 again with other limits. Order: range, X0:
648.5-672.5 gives 24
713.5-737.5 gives 9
